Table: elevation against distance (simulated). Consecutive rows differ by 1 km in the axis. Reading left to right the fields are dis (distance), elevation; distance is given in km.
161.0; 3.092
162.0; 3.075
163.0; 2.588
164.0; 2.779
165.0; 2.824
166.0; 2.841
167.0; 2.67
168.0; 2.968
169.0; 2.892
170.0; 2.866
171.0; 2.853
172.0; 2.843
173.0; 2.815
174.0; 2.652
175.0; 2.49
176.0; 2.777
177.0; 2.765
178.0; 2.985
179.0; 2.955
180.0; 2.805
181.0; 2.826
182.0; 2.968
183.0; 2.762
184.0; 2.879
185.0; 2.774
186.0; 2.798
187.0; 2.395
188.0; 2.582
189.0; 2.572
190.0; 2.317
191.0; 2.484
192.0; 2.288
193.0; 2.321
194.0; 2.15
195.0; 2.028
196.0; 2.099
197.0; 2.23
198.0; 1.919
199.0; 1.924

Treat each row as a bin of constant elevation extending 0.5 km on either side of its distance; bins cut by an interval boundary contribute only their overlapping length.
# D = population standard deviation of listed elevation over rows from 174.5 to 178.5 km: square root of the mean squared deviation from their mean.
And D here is 0.176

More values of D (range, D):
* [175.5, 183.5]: 0.091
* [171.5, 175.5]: 0.141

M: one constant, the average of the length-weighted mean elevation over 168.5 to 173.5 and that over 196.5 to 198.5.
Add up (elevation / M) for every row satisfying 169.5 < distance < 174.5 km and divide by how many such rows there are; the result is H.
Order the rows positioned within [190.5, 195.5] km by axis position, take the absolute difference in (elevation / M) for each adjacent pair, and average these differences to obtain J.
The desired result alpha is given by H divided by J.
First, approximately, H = 1.14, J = 0.053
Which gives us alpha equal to 21.5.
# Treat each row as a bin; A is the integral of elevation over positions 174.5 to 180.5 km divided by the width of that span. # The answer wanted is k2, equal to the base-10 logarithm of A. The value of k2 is 0.45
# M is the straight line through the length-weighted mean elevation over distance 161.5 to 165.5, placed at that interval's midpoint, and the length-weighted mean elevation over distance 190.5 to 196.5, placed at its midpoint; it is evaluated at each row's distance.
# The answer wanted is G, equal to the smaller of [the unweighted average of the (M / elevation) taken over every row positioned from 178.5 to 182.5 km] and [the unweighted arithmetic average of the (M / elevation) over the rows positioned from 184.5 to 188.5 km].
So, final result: 0.86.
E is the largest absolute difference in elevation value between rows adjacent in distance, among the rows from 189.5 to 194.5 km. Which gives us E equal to 0.20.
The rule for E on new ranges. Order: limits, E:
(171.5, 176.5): 0.29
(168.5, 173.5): 0.03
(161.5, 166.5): 0.49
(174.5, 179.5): 0.29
